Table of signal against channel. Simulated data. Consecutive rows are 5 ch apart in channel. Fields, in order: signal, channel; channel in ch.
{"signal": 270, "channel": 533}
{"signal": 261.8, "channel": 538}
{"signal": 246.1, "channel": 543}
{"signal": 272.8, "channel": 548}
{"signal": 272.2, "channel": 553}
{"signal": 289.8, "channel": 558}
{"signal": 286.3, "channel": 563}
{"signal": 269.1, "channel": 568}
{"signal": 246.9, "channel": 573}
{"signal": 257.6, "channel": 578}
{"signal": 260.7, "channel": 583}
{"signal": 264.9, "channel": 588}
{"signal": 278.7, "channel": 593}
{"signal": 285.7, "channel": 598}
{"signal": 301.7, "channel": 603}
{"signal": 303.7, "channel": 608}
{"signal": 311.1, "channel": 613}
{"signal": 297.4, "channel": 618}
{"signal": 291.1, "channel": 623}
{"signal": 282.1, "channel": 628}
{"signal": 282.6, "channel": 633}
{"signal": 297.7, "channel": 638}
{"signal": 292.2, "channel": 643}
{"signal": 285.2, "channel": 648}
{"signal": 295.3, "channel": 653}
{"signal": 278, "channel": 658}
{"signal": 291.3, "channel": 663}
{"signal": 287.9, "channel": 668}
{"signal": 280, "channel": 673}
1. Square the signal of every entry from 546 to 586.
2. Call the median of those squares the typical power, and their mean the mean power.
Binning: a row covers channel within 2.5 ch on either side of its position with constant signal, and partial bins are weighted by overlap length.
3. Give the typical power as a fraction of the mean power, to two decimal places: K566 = 1.01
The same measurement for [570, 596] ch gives 0.99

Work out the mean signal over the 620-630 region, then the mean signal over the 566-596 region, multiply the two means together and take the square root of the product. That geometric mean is 275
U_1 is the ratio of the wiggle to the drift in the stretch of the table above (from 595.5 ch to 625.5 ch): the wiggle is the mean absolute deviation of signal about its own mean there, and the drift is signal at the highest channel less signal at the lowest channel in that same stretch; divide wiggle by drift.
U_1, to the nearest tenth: 1.3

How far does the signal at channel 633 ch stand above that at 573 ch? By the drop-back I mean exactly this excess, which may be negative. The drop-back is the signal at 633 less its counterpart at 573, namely 36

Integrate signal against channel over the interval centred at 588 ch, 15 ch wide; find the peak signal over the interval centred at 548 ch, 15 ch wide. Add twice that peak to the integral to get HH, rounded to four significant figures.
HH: 4567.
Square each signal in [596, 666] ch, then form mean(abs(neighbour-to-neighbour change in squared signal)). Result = 5542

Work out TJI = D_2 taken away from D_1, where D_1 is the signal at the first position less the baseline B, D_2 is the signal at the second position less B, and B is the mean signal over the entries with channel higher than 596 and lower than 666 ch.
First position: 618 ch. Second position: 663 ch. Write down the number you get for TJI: 6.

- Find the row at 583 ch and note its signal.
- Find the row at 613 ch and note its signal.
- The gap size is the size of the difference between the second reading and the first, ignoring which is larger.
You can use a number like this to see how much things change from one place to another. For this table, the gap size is 50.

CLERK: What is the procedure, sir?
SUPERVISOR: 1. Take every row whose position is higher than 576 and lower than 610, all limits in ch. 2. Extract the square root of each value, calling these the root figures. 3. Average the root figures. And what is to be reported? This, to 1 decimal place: 16.7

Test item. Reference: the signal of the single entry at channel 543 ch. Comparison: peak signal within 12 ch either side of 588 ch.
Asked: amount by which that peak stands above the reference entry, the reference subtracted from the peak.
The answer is 40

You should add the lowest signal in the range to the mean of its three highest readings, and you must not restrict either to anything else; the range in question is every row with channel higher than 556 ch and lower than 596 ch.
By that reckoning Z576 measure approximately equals 532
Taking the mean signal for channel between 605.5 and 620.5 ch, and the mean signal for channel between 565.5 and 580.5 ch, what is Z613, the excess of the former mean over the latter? 46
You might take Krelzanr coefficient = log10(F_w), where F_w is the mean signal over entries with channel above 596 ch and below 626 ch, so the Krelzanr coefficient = 2.47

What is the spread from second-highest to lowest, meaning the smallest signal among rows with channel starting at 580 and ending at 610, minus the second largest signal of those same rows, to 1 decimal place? -41.0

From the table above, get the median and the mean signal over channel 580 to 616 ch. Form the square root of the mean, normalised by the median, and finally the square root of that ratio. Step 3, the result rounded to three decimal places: 0.243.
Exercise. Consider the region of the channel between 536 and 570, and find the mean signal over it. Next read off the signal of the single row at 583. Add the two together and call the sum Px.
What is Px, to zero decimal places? 532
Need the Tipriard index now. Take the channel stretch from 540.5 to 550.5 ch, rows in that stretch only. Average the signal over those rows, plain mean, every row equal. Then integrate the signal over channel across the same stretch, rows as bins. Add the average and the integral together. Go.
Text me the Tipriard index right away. 2854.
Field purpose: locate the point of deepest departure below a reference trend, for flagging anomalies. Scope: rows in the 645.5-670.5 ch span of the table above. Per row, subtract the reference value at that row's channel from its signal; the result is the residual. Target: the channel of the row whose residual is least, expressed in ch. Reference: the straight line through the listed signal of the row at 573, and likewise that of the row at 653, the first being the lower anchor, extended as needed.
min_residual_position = 658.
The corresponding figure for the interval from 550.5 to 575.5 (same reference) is 573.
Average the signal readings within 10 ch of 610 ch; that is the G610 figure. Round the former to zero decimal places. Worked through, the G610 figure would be 303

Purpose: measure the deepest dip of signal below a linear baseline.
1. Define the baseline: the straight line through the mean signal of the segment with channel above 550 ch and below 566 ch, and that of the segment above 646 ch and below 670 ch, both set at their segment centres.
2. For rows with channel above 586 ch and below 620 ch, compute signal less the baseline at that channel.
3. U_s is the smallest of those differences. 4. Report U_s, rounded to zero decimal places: -19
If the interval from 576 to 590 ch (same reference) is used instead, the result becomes -26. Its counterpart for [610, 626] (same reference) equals 5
